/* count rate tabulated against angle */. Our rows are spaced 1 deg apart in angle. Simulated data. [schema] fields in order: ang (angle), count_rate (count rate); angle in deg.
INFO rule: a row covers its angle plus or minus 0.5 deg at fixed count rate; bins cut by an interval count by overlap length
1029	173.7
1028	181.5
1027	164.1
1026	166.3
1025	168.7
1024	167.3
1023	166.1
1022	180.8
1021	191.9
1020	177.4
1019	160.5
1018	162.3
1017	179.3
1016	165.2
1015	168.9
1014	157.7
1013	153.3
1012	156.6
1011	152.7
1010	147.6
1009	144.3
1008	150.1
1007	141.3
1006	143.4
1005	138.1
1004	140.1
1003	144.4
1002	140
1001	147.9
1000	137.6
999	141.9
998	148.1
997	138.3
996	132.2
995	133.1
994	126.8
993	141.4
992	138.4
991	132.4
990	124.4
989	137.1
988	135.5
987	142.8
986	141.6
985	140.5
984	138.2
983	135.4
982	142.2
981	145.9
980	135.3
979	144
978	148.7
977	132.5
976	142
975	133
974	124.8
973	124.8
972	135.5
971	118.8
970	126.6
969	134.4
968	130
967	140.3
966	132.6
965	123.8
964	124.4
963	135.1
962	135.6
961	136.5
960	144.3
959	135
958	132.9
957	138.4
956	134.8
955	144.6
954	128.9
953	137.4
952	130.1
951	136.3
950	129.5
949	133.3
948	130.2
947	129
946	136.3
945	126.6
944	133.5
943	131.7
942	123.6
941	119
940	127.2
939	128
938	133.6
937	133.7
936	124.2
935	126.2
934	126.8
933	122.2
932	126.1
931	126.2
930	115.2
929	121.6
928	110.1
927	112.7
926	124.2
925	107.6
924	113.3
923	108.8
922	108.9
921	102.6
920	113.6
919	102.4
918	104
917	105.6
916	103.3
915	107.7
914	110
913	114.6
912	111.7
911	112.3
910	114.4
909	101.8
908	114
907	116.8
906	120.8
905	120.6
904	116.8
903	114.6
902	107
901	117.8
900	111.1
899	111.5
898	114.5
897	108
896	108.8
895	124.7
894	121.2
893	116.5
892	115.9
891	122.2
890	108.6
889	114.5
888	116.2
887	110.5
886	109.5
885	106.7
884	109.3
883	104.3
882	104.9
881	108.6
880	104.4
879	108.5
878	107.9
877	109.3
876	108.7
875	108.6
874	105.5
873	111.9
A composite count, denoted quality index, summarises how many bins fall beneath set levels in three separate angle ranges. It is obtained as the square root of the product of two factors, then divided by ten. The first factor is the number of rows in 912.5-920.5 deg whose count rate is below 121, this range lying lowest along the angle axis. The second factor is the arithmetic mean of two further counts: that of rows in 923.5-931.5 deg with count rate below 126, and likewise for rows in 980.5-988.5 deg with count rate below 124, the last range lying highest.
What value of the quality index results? 0.53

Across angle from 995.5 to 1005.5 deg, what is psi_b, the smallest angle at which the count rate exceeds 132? 996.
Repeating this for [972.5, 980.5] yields 975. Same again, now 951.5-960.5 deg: 953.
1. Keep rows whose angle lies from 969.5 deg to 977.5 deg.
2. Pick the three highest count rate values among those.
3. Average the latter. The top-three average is 137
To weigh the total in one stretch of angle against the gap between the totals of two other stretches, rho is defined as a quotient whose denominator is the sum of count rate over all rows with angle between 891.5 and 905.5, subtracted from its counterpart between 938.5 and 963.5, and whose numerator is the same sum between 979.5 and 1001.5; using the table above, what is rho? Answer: 2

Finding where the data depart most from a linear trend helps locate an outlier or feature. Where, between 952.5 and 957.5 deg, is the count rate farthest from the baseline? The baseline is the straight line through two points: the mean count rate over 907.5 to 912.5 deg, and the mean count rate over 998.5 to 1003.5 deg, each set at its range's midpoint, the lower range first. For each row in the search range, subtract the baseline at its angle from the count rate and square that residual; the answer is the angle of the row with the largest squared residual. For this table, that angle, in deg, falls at 955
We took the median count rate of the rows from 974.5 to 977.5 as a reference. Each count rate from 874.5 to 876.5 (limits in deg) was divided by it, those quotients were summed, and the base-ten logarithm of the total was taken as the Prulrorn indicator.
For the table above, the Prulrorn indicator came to 0.21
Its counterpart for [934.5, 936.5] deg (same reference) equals 0.27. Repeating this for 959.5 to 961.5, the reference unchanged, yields 0.32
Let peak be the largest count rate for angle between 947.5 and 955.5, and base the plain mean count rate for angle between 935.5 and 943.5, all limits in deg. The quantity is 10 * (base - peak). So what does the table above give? -170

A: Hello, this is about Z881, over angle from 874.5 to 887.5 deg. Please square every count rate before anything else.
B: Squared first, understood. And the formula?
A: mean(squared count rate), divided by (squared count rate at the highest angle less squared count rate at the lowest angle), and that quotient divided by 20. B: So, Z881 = 1.4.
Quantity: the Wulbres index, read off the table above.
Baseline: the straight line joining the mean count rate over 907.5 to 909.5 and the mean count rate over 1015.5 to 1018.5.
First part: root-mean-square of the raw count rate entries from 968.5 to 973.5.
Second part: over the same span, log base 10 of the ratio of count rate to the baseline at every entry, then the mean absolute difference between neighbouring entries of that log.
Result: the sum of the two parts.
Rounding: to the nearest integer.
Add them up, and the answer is 128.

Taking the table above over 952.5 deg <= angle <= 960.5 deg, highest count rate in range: 144.6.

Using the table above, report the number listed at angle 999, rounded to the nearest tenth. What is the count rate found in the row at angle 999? 141.9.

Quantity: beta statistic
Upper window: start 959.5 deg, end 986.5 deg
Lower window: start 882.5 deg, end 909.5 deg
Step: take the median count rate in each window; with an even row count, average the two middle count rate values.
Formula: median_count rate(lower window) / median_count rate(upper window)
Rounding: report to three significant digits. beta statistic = 0.846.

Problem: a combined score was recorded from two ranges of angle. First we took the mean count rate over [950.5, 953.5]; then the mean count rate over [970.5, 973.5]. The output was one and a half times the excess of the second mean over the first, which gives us -12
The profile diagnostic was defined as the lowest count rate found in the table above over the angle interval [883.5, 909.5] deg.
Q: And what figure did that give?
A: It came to 101.8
